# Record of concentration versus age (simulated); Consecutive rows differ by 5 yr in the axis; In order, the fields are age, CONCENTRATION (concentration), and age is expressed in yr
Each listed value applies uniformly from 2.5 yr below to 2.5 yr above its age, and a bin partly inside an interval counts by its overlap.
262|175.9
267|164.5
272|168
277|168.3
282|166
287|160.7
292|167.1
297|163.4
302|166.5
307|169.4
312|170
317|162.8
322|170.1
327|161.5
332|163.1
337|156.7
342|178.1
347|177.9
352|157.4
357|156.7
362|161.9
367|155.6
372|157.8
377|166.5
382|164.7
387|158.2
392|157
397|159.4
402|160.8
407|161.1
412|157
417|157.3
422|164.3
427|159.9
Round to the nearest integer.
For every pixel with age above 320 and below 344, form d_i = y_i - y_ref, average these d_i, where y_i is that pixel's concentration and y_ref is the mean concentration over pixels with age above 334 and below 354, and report -2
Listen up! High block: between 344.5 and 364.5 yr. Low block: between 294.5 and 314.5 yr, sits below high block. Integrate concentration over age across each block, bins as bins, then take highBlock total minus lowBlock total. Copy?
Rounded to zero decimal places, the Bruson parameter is -77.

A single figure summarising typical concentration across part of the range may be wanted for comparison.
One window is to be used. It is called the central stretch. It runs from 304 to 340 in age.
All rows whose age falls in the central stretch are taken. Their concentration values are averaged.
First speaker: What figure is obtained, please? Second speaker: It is 165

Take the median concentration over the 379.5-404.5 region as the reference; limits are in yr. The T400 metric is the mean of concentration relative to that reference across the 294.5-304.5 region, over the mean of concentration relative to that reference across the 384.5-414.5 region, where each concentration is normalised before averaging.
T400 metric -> 1.038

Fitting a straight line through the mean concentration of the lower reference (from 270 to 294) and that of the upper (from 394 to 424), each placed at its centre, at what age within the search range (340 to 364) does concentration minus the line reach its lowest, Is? 357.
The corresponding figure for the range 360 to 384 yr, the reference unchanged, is 367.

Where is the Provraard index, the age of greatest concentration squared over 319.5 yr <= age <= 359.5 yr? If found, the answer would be 342 yr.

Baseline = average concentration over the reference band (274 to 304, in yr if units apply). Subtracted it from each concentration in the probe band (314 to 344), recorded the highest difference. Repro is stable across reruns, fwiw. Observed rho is 13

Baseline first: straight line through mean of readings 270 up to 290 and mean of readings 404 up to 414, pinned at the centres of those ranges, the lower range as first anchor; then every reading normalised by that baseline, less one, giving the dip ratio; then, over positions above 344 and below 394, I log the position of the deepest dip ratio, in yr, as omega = 367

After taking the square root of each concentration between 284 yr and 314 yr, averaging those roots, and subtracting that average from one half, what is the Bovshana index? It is -12.4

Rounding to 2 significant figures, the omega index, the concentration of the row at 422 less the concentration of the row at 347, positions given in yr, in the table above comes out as -14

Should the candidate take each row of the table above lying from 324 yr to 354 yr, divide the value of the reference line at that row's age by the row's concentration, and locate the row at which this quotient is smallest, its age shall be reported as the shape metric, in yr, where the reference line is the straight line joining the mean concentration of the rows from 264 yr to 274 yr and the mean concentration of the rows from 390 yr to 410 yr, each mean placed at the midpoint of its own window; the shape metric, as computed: 347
